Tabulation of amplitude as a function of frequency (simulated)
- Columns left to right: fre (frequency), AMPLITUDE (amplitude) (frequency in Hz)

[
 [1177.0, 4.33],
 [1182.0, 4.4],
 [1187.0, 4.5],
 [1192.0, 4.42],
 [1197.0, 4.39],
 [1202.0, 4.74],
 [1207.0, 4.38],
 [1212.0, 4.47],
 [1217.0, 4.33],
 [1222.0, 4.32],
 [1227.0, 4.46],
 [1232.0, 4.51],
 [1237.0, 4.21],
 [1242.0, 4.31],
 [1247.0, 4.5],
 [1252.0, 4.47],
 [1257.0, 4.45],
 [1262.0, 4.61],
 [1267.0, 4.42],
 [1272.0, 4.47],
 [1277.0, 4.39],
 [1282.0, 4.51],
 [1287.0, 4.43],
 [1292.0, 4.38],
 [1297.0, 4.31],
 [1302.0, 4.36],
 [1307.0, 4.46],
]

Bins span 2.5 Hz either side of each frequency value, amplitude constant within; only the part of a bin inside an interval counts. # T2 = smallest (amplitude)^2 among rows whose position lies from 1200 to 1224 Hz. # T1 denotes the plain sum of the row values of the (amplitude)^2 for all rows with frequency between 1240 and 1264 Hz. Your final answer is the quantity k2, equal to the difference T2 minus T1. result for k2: -81.2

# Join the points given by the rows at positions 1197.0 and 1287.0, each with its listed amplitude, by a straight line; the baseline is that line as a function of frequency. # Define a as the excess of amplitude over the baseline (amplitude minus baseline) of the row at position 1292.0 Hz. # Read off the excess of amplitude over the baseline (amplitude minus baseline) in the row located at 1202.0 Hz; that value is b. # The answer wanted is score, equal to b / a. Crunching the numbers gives -6.7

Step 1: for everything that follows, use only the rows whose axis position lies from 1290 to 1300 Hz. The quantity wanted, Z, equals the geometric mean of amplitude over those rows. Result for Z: 4.34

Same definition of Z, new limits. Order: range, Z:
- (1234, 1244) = 4.26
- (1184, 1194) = 4.46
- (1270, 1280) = 4.43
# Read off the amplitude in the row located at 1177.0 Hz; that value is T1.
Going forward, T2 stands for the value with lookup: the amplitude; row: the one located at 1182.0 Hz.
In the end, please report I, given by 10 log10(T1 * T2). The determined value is 12.8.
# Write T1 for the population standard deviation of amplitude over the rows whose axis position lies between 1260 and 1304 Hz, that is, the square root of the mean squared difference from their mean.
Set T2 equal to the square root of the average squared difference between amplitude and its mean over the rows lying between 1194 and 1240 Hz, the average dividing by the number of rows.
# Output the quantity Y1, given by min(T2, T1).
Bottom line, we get 0.08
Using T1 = 0.08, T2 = 0.14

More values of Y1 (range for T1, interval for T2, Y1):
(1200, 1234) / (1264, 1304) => 0.06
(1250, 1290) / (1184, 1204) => 0.06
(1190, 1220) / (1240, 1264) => 0.10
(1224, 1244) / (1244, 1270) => 0.07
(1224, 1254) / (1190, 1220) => 0.11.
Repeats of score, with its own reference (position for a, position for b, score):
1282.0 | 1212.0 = 0.9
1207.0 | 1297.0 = 8.6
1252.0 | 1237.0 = -3.6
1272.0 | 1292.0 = -1.1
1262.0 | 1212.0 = 0.4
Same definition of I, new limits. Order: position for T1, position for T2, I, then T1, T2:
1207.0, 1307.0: 12.9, 4.38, 4.46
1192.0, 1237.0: 12.7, 4.42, 4.21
